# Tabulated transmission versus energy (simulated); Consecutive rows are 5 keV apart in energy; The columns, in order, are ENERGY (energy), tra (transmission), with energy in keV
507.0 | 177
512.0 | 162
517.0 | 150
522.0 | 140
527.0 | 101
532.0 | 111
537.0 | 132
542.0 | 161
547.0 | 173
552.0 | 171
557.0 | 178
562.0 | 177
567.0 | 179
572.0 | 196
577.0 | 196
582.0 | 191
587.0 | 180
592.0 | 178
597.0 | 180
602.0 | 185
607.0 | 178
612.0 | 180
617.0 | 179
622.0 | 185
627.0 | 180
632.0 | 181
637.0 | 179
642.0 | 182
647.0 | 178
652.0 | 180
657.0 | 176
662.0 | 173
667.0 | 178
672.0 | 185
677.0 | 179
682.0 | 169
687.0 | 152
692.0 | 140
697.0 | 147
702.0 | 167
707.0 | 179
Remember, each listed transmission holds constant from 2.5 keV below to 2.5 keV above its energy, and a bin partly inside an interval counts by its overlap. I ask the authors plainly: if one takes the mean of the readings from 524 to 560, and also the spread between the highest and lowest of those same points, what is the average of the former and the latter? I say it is 112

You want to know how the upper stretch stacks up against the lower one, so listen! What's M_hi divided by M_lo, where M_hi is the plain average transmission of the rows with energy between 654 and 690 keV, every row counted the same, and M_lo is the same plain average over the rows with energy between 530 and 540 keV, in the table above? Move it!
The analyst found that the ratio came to 1.4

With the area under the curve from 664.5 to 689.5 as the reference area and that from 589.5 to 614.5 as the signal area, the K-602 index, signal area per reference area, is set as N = 1.04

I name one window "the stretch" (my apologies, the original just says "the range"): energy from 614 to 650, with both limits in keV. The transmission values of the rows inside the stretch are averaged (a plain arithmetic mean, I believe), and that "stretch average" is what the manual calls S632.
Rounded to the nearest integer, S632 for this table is 181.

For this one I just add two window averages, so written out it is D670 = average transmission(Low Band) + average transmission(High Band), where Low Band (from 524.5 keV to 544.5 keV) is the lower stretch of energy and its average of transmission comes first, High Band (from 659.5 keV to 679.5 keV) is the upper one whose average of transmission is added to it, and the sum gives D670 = 305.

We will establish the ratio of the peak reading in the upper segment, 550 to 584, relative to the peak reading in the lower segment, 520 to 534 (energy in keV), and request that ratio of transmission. 1.40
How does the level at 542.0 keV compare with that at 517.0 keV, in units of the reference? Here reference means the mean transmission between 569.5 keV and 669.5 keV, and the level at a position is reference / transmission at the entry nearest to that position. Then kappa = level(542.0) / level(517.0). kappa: 0.93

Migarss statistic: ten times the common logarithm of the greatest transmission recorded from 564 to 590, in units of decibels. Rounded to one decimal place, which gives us 22.9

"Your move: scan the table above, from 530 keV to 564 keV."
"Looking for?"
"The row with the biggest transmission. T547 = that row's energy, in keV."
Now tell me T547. 557.0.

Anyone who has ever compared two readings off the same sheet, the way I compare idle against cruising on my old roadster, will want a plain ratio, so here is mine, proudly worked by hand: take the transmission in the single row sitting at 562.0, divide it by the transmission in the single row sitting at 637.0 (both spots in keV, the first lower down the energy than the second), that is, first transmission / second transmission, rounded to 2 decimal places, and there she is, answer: 0.99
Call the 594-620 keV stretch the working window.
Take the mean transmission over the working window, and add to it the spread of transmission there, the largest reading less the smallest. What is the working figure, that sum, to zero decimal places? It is 187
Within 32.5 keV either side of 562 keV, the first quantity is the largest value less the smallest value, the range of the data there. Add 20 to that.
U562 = 105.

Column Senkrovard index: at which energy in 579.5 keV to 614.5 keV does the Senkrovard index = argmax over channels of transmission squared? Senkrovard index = 582.0 keV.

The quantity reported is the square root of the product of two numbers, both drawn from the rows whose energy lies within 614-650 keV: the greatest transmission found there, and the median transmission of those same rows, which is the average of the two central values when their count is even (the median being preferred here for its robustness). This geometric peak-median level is 182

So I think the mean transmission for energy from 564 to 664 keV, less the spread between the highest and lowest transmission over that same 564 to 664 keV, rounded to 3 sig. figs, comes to 159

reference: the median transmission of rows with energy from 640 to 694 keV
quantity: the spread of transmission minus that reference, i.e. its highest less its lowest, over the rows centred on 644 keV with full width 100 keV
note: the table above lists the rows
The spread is 45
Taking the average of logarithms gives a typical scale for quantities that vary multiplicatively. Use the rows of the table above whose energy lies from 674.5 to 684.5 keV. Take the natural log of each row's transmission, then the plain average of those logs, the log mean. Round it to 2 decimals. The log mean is 5.16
